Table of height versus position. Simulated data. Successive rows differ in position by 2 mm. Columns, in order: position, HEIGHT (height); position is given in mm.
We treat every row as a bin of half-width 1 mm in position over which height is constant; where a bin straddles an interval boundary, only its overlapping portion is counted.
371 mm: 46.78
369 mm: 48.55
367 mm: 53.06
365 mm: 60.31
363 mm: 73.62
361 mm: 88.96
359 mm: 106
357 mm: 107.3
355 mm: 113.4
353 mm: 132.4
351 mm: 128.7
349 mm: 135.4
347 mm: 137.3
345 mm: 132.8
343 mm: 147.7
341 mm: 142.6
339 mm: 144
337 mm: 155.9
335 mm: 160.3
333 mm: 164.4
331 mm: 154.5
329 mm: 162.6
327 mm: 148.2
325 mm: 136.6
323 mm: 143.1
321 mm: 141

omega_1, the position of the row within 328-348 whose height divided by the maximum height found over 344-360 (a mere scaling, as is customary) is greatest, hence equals 333 mm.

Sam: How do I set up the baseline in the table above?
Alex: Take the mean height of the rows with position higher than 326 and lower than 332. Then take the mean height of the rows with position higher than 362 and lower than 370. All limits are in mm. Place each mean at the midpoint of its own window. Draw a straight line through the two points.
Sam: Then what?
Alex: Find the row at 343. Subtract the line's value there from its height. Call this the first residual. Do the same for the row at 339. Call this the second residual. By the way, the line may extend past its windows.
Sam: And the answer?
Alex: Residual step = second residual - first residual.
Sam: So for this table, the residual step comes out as -14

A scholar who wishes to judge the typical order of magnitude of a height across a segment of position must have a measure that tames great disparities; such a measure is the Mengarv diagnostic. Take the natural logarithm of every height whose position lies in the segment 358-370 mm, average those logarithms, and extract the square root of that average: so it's 2.06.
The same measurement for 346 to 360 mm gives 2.19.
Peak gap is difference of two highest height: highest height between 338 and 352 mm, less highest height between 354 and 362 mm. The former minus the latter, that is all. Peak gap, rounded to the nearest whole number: 34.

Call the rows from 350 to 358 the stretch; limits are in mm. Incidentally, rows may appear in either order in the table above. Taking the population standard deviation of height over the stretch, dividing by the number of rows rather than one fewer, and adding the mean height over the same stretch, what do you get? 131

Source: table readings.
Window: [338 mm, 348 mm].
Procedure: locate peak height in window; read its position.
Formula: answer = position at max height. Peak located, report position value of 343 mm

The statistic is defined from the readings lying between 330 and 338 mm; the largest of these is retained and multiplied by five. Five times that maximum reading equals 822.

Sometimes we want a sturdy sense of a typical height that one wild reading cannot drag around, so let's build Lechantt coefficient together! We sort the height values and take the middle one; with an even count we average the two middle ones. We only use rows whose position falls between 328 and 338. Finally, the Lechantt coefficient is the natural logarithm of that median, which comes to 5.08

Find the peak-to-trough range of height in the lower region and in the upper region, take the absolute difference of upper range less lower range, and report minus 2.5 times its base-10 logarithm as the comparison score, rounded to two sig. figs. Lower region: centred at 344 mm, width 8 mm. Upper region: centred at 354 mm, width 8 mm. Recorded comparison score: -2.5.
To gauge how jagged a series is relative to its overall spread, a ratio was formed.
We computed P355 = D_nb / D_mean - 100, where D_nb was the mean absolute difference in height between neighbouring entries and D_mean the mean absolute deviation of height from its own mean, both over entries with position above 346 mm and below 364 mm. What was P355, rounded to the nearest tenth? -99.5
